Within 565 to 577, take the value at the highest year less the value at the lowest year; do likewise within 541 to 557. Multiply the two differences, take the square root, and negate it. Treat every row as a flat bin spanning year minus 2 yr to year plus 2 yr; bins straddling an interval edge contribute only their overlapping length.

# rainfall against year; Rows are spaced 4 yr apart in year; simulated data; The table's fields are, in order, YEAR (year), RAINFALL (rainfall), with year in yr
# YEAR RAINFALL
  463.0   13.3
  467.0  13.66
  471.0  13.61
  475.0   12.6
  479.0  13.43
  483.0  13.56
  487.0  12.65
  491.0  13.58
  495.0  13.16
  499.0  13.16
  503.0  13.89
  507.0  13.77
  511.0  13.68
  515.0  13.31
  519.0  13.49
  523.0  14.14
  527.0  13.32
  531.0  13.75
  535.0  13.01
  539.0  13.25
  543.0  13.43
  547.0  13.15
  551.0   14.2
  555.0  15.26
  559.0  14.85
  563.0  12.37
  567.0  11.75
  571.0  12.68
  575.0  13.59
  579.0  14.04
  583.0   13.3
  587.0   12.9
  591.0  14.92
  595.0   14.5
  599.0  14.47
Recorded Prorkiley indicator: -1.8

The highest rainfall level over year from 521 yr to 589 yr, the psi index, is 15.26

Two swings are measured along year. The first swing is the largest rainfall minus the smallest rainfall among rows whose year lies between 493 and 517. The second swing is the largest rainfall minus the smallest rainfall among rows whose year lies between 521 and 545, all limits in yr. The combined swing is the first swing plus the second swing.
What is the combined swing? 1.9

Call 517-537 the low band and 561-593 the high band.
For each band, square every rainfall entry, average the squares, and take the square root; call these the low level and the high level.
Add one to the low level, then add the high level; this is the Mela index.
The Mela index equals 27.77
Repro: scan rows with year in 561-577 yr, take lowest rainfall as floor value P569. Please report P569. 11.75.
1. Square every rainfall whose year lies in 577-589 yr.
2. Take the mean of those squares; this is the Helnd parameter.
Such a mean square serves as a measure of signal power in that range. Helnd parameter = 180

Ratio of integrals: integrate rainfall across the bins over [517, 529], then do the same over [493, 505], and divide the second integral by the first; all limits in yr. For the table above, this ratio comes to 0.98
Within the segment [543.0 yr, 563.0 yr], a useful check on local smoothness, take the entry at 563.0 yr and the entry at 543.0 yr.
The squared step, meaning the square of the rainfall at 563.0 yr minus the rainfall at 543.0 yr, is 1.1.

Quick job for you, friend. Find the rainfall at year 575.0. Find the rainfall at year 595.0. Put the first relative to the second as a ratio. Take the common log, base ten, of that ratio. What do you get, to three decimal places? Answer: -0.028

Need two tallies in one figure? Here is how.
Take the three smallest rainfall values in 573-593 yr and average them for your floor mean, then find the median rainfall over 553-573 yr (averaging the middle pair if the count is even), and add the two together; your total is 25.9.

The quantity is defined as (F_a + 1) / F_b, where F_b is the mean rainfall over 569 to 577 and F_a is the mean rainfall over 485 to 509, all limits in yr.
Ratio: 1.09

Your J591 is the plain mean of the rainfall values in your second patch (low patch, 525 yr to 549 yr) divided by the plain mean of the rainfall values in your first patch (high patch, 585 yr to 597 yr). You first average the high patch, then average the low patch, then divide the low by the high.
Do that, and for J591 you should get 0.94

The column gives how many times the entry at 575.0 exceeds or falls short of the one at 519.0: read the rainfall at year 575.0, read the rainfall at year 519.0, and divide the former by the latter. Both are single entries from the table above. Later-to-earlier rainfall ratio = 1.01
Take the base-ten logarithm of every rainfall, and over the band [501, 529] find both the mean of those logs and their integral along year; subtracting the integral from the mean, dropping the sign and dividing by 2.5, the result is 12.3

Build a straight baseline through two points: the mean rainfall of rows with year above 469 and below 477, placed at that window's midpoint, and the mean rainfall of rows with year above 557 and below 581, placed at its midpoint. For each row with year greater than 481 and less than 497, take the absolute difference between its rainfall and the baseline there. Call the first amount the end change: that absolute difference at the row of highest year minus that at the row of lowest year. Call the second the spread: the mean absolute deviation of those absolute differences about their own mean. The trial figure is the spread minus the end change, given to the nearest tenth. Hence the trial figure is 0.6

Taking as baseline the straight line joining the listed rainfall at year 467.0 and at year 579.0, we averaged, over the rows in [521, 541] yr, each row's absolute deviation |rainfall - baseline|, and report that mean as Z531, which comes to 0.50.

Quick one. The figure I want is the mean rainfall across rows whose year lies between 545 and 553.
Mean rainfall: 13.7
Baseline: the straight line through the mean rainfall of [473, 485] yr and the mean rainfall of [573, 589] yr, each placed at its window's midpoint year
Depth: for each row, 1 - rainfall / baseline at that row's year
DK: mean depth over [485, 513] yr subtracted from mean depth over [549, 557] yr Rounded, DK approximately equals -0.09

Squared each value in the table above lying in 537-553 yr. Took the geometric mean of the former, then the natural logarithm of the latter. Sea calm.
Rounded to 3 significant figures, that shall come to 5.21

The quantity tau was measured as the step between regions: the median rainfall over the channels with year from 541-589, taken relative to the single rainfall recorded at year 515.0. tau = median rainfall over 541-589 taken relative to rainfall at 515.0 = 0.1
